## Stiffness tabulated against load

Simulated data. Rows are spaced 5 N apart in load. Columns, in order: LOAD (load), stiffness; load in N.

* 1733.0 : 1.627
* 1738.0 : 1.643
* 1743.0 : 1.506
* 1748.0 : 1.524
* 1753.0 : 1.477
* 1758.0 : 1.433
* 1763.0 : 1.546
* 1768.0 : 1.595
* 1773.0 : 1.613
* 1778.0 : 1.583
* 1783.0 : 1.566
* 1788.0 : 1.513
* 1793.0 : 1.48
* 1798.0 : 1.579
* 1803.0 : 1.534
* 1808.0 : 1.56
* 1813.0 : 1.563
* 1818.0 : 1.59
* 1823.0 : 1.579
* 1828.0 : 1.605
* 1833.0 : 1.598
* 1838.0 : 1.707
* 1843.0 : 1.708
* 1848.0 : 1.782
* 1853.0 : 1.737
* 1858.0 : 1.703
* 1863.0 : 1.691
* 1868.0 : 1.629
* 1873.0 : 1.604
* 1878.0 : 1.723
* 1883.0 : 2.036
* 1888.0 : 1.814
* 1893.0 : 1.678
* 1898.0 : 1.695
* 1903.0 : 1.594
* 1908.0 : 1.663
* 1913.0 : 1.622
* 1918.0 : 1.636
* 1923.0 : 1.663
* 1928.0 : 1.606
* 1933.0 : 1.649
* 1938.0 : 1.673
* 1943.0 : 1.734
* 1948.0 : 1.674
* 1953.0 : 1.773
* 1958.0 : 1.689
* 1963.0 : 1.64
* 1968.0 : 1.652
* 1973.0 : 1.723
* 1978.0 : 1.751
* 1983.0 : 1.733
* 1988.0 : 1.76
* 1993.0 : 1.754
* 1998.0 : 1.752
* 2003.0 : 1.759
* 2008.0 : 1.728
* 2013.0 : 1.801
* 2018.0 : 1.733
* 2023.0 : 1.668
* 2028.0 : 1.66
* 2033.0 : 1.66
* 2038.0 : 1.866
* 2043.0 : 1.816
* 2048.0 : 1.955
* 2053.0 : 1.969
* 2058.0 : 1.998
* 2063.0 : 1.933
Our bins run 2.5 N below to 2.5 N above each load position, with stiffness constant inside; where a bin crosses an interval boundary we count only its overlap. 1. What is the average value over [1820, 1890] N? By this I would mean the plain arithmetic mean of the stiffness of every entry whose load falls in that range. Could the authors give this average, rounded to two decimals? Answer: 1.71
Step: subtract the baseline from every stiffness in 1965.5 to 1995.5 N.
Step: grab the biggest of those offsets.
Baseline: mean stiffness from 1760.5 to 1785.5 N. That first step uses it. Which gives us 0.18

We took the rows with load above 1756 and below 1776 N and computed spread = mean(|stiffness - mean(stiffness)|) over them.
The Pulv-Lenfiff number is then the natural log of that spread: -2.9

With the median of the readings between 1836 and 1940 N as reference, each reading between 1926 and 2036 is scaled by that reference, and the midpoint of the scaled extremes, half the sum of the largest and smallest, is 1.02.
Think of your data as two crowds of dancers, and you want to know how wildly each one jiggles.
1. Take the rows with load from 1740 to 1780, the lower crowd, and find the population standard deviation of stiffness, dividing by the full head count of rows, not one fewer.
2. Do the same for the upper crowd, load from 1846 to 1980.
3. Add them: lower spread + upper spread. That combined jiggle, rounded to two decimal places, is 0.14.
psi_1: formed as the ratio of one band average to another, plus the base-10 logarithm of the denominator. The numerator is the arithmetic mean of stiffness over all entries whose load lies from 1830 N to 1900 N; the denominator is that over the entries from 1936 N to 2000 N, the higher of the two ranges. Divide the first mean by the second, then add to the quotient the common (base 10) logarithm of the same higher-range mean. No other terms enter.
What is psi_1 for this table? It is 1.24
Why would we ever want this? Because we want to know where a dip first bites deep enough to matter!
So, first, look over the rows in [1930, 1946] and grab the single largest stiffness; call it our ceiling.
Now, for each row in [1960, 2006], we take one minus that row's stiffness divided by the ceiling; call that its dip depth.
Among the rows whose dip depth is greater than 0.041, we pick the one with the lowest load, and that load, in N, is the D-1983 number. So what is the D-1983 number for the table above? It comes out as 1963.0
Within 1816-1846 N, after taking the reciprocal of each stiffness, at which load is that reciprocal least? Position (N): 1843.0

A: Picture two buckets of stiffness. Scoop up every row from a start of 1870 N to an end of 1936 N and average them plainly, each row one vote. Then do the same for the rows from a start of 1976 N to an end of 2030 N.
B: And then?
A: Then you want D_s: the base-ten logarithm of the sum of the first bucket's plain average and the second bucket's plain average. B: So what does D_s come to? 0.535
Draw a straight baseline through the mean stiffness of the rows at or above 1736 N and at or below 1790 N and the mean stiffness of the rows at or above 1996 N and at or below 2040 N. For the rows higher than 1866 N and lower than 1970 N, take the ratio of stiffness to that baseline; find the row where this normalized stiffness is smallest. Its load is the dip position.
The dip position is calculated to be 1928.0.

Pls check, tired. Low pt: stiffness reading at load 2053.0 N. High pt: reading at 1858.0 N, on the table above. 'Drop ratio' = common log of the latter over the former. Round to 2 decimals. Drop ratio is -0.06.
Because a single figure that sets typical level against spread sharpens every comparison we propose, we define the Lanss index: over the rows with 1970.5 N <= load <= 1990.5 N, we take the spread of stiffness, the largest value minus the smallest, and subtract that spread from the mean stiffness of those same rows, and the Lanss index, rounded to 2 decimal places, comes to 1.70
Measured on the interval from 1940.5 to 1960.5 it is 1.62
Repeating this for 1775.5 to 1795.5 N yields 1.43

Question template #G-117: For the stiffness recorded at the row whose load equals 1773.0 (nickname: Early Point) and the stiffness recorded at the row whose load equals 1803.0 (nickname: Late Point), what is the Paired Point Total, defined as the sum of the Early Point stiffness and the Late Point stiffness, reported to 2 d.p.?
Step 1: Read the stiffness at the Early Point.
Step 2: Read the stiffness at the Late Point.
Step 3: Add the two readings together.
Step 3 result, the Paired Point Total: 3.15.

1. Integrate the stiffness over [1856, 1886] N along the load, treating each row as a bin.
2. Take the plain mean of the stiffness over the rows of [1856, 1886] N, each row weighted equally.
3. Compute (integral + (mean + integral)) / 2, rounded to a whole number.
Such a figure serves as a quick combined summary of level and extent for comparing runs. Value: 53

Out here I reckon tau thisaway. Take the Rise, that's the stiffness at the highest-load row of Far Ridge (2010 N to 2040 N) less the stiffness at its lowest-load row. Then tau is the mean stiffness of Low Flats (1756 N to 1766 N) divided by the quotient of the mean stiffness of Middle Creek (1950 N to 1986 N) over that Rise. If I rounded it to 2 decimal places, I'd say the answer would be 0.06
